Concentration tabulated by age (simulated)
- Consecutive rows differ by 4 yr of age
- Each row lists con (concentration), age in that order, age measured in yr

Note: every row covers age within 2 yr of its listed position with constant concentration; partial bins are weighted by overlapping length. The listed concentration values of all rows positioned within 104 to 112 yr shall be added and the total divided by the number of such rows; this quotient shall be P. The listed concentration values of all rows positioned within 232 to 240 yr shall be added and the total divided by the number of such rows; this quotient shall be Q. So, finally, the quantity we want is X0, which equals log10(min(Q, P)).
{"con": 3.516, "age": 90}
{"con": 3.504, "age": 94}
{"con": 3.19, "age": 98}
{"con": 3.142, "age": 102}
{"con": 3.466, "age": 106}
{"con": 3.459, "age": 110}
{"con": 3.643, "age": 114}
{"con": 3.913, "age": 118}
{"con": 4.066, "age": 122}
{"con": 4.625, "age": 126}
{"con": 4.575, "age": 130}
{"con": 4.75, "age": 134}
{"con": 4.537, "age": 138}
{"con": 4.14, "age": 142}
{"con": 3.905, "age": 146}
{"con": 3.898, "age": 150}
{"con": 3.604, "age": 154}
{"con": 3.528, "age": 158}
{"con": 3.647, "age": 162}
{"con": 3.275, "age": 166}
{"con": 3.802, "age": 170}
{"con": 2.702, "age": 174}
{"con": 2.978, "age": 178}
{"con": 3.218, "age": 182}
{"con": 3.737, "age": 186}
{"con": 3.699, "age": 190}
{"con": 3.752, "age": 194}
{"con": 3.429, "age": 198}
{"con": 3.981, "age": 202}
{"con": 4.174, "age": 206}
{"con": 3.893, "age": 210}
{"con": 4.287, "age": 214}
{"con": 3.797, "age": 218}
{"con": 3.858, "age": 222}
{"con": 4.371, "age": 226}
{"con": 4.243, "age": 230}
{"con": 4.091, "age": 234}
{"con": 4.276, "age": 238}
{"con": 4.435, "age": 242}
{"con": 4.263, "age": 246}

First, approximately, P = 3.46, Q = 4.2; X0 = 0.539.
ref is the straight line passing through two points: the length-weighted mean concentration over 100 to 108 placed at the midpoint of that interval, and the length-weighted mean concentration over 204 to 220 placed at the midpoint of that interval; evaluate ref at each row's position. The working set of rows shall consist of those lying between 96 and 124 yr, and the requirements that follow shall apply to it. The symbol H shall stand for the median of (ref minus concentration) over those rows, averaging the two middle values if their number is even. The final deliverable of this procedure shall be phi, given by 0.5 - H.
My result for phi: 0.65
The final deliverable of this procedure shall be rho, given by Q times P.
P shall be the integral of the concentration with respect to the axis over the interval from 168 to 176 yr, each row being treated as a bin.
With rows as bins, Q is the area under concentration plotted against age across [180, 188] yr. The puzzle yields 724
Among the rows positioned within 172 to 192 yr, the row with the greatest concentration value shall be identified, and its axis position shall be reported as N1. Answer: 186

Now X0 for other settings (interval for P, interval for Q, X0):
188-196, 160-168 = 0.539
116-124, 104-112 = 0.539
